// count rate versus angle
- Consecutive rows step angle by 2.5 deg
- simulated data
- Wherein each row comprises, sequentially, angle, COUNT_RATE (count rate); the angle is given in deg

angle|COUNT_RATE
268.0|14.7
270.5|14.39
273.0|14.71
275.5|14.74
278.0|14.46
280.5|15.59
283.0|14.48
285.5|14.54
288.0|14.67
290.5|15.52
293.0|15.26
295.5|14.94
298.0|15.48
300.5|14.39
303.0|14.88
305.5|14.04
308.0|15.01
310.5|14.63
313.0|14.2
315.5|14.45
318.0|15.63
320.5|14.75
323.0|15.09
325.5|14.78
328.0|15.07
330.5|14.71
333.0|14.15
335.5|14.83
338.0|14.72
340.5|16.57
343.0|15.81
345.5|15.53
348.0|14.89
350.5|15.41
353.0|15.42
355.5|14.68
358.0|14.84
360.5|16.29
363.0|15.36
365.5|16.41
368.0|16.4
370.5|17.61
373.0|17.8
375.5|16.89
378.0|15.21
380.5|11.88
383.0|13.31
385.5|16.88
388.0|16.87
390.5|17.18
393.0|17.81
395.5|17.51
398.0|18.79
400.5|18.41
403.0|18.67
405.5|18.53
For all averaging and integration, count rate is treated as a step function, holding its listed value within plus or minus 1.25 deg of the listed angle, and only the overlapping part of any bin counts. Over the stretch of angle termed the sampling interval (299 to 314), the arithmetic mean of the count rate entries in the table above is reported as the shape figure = 14.5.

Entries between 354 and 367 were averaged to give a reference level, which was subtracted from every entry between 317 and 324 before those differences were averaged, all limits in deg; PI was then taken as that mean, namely -0.4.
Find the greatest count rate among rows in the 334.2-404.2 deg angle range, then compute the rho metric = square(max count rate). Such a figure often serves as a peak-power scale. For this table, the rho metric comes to 353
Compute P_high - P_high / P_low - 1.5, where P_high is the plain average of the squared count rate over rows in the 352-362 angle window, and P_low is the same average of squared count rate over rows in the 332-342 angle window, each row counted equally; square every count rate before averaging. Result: 232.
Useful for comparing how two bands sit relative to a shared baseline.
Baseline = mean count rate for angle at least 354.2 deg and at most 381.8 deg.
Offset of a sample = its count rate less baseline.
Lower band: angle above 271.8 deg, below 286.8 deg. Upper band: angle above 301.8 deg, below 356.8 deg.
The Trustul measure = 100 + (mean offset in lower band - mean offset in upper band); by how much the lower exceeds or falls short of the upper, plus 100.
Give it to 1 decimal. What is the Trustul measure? 99.8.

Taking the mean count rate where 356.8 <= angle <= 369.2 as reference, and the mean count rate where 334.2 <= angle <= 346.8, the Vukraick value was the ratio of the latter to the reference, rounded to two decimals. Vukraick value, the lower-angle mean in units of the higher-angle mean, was 0.98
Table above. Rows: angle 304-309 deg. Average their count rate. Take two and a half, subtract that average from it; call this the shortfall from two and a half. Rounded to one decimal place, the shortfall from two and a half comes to -12.0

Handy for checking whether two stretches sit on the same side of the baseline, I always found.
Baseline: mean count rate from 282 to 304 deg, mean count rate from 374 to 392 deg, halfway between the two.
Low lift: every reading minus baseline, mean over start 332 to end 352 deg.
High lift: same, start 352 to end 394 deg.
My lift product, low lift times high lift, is 0.0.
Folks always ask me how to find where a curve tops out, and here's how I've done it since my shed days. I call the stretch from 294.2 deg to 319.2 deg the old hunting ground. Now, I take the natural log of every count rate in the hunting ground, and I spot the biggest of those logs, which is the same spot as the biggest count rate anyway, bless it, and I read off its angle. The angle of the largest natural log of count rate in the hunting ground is 318.0 deg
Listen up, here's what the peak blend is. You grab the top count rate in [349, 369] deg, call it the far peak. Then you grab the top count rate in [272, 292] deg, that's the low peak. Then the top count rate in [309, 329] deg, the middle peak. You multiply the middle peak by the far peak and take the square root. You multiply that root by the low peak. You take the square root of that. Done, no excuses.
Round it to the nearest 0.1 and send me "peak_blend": 15.8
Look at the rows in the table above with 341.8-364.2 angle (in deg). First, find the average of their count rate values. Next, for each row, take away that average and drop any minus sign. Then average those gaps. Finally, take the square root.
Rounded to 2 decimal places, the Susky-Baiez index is 0.61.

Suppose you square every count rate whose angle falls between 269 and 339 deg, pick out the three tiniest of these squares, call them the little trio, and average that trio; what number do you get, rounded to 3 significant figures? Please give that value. 200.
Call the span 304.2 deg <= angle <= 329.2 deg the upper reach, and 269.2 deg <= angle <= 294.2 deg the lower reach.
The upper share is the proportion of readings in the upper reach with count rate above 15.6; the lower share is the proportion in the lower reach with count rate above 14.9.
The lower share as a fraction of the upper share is 3.0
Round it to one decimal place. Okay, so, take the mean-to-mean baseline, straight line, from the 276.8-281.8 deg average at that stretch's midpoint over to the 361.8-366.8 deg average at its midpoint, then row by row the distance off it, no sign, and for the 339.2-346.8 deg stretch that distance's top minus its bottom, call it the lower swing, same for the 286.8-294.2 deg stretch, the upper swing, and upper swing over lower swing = 0.4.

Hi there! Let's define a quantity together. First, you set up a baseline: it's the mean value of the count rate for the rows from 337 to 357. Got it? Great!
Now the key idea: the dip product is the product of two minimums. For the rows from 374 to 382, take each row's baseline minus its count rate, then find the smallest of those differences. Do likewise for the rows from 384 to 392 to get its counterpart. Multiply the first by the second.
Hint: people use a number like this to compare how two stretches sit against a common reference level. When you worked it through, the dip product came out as 2.72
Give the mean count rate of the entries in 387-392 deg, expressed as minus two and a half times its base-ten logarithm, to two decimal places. -3.08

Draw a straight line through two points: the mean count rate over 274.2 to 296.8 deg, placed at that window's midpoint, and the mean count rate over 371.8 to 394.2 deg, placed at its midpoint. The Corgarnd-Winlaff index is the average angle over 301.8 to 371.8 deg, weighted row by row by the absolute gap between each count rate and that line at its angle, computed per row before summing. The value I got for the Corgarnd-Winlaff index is 339.0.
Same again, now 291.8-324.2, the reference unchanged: 309.2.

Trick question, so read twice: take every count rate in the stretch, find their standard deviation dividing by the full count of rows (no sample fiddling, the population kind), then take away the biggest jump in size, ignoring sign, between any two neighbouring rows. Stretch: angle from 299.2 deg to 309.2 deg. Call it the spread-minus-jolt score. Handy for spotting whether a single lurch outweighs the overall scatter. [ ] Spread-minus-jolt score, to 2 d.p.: -0.58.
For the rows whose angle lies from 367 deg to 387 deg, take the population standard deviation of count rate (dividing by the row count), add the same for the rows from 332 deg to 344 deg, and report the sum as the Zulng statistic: 2.9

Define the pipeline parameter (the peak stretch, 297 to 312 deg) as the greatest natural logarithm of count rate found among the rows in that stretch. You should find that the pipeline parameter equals 2.74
